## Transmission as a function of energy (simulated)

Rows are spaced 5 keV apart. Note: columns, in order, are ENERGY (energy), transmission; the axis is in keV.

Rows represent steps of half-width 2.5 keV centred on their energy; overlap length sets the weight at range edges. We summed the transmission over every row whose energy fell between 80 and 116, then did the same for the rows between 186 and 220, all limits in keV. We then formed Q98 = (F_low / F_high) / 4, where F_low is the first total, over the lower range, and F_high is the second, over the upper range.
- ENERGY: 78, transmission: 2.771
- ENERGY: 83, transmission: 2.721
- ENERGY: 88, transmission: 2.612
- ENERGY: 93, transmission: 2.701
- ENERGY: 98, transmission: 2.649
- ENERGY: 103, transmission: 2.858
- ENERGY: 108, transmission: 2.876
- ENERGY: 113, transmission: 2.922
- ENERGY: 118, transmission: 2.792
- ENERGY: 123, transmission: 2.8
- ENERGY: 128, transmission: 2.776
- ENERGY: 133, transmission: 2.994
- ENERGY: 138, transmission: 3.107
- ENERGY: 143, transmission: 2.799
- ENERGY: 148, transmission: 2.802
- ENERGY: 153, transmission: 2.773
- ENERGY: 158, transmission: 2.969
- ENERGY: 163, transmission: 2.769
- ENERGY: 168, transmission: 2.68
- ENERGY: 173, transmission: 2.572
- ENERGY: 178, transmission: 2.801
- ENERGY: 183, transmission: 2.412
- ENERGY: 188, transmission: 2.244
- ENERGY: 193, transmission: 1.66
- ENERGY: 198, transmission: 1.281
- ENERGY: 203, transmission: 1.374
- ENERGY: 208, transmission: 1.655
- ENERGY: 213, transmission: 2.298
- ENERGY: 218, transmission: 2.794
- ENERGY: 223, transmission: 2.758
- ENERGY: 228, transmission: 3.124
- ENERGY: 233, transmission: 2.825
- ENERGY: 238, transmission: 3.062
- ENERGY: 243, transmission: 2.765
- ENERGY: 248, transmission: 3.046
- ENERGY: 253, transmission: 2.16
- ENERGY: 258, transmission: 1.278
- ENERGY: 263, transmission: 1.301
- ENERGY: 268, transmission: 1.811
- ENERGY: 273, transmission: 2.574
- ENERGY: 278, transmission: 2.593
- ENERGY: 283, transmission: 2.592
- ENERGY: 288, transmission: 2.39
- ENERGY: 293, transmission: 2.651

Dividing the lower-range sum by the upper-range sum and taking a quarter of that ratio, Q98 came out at 0.36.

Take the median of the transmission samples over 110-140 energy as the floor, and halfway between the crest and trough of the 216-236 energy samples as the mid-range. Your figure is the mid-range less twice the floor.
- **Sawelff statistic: -2.78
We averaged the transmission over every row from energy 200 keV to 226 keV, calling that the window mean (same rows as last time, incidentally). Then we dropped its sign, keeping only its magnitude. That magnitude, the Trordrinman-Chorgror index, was 2.2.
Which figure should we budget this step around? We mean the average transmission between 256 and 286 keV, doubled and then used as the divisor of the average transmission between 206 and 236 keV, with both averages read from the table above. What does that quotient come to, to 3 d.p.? 0.636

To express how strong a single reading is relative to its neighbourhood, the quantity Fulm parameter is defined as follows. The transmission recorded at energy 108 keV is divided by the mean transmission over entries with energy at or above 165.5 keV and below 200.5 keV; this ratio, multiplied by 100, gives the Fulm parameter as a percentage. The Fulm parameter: 129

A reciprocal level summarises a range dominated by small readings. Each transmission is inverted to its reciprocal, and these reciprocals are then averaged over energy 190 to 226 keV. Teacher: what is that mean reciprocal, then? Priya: 0.55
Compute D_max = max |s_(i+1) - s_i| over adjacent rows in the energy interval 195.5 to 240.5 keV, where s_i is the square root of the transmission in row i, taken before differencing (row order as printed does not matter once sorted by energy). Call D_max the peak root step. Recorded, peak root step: 0.23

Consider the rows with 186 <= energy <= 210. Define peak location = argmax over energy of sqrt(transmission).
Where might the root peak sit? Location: 188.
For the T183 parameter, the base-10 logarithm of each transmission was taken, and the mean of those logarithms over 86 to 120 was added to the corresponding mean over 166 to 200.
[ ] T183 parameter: 0.78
